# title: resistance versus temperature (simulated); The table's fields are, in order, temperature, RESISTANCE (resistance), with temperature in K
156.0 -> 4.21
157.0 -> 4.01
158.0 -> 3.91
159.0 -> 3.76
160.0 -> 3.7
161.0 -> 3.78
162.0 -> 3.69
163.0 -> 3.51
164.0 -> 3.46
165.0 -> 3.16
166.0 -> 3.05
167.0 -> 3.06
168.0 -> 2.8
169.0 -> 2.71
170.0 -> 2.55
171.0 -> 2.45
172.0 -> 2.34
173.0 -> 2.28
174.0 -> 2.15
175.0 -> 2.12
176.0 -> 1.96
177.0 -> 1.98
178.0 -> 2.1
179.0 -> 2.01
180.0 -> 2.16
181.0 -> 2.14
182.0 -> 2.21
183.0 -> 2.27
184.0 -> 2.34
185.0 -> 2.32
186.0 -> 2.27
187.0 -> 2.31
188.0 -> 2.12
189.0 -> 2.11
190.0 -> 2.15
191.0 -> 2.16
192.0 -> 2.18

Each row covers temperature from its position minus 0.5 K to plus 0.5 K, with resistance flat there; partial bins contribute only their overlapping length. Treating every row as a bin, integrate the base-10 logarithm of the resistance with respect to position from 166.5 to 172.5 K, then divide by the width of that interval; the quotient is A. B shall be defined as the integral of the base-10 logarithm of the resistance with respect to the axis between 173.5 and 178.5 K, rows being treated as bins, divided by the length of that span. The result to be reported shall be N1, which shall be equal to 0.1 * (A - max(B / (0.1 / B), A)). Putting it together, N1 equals -0.06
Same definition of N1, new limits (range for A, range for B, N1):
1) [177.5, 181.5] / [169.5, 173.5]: -0.11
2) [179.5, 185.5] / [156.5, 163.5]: -0.30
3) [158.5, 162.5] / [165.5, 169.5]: -0.16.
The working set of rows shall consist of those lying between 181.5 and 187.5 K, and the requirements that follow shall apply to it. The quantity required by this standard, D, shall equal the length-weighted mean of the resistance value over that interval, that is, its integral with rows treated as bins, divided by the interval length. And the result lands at 2.29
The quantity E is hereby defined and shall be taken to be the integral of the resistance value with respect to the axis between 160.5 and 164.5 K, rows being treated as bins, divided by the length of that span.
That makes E 3.61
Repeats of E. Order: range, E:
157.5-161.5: 3.79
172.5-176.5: 2.13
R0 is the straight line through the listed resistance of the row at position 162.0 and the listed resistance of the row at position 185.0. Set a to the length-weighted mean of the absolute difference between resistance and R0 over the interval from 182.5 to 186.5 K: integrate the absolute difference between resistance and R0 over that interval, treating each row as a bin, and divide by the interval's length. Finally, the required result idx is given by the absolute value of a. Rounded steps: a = 0.05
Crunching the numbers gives 0.05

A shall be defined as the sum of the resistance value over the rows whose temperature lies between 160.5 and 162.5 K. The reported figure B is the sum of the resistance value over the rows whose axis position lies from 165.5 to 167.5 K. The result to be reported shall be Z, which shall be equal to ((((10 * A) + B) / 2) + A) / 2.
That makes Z 23.9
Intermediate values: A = 7.5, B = 6.1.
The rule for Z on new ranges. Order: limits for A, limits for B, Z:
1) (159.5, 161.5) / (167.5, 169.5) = 23.8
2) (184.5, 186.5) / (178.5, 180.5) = 14.8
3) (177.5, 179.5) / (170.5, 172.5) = 13.5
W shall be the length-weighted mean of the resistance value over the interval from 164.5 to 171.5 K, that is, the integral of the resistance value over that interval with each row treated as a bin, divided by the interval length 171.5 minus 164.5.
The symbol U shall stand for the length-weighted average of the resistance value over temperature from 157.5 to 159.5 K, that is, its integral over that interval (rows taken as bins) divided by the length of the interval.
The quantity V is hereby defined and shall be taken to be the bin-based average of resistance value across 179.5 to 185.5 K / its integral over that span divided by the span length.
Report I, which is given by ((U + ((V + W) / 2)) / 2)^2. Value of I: 10.1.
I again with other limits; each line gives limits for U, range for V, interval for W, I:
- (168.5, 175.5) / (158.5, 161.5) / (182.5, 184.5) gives 7.3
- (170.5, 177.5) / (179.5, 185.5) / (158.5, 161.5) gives 6.7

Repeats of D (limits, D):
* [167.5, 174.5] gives 2.47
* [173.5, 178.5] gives 2.06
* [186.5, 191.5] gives 2.17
